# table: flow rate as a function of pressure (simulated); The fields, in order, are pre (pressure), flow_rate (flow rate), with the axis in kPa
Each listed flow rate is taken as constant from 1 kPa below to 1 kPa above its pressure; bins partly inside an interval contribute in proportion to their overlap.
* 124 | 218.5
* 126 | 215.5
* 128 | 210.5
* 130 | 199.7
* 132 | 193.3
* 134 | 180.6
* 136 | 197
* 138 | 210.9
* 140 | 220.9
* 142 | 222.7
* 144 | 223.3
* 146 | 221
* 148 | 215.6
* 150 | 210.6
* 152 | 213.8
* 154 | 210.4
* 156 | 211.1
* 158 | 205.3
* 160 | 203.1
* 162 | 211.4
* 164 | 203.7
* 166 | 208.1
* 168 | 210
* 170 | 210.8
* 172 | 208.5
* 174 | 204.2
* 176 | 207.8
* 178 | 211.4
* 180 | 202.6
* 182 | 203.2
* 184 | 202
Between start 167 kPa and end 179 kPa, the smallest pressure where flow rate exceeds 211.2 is 178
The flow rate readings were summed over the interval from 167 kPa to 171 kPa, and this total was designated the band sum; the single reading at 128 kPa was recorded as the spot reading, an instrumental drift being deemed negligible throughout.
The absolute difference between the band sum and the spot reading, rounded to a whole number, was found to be 210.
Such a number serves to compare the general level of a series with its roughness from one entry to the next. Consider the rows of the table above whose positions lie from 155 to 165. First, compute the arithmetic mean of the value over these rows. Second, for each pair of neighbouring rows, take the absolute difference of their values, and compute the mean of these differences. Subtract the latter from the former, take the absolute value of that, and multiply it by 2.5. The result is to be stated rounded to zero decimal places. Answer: 502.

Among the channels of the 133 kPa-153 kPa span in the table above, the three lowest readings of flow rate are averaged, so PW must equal 196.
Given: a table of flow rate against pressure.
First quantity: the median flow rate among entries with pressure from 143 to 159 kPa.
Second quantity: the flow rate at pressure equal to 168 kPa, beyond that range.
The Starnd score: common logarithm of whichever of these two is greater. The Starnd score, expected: 2.33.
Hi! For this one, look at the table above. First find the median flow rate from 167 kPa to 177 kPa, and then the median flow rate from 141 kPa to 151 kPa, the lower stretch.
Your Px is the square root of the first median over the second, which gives 0.97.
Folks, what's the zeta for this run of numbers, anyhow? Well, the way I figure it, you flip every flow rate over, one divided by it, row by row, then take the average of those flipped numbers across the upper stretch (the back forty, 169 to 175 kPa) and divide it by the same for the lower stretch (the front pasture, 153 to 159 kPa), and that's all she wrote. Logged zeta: 1.01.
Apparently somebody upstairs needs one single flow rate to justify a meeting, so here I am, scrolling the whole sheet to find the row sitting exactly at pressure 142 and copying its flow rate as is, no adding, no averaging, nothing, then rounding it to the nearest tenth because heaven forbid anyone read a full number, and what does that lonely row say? 222.7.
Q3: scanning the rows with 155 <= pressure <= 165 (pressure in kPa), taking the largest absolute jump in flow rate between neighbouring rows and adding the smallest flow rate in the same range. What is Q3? 211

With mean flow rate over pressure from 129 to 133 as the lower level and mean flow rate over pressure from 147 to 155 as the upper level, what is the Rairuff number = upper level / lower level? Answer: 1.08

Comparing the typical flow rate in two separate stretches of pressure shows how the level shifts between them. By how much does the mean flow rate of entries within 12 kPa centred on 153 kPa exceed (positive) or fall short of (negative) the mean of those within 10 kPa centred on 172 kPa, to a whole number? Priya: 3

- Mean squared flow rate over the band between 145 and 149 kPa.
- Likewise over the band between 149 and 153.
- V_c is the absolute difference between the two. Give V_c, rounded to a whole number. 2631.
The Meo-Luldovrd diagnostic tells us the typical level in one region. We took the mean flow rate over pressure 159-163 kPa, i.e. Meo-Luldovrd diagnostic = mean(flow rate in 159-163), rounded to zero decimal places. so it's 207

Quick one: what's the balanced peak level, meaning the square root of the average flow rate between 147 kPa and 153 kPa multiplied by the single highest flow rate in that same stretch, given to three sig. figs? 214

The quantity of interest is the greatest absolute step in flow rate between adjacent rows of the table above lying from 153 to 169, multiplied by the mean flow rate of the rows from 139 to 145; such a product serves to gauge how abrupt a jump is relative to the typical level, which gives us 1845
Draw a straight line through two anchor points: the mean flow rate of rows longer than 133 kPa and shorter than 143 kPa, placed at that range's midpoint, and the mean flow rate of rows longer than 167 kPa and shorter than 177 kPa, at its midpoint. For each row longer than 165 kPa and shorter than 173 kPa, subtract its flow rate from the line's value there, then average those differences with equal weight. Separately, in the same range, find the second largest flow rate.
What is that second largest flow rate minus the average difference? 211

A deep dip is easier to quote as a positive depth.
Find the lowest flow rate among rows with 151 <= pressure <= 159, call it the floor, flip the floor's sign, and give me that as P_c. -205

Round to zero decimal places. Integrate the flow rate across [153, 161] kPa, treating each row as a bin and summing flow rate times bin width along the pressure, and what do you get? 1660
